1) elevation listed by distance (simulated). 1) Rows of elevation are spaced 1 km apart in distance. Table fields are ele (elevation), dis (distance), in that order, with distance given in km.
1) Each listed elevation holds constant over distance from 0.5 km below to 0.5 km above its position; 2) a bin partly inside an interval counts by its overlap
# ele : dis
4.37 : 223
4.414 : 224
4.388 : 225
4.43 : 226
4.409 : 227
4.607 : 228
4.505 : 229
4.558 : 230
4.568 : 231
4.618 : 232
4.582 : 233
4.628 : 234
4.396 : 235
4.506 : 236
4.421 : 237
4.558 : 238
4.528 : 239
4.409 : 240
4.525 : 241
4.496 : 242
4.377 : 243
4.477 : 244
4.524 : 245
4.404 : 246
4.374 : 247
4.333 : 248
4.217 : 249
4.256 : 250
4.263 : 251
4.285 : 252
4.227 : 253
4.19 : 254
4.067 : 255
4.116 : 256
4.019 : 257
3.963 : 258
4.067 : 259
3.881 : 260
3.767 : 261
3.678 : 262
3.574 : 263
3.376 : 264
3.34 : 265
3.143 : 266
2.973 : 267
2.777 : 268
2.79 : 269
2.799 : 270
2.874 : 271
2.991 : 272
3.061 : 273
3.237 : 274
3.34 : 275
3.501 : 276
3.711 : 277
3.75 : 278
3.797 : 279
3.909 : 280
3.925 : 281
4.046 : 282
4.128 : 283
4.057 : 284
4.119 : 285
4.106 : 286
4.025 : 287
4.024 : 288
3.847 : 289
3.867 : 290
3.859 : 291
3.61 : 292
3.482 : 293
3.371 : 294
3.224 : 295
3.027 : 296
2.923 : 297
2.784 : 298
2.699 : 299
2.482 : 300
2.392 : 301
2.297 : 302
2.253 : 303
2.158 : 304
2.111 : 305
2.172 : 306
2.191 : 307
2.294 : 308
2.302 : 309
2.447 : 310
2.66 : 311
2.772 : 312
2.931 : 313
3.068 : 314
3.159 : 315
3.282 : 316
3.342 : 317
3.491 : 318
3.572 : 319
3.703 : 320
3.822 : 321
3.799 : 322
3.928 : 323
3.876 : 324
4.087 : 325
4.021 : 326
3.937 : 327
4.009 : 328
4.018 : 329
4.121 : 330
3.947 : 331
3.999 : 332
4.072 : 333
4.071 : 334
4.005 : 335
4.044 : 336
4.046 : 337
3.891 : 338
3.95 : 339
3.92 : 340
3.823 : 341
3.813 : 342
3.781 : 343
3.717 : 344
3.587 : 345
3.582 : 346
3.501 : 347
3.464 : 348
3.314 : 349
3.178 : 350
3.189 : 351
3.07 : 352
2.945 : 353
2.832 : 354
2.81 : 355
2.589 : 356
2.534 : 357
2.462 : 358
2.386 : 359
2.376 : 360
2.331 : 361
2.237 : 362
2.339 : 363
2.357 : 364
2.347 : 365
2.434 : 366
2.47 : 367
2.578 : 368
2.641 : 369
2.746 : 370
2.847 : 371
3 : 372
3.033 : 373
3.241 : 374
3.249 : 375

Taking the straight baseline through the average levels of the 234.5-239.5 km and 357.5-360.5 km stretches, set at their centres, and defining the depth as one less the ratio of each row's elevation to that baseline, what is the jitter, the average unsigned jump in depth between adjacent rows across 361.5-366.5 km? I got 0.029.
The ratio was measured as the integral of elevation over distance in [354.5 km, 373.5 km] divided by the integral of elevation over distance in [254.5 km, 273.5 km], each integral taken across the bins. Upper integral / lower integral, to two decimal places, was 0.74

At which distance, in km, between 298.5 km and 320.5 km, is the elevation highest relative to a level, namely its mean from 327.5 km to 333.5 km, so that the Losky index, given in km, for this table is 320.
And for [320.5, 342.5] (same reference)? 330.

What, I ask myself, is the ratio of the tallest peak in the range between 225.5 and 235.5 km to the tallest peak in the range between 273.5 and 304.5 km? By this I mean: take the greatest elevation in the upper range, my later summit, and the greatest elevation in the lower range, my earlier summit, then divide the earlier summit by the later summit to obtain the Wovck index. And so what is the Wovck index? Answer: 1.12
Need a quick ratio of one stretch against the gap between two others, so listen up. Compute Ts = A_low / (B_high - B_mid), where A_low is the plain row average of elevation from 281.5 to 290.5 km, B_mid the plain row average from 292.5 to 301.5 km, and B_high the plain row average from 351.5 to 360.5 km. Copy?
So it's -15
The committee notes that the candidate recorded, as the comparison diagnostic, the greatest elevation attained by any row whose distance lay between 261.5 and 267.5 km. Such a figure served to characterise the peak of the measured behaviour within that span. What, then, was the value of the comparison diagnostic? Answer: 3.678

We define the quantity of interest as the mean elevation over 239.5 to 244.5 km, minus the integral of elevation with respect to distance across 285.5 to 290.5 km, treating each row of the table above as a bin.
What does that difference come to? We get -15.4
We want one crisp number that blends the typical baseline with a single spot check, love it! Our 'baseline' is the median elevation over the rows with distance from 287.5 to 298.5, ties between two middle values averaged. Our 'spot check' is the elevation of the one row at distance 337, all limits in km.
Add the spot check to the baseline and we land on 7.5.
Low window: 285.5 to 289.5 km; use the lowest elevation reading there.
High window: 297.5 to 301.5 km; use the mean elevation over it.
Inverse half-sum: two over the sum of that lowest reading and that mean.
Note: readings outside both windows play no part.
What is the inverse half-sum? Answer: 0.311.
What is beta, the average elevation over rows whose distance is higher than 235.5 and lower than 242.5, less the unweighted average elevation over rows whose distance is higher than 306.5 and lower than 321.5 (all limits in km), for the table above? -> 1.5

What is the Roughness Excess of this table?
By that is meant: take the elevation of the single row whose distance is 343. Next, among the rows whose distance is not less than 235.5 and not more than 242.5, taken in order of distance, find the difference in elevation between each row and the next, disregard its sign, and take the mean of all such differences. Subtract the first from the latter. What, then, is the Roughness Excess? -3.7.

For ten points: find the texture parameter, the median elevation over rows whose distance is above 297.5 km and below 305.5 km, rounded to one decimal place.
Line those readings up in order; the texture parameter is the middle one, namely 2.3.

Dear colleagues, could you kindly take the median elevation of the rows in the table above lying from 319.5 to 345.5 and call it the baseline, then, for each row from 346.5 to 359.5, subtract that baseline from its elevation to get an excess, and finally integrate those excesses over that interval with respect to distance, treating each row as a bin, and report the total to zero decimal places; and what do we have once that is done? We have -13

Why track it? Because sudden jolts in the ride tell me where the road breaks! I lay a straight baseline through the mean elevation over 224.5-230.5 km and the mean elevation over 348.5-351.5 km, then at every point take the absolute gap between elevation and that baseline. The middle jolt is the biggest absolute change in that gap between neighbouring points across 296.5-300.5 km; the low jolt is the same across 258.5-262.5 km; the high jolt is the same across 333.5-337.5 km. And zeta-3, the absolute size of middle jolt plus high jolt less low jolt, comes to 0.087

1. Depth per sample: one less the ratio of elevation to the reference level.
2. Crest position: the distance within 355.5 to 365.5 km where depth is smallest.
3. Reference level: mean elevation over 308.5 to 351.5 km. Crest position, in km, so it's 356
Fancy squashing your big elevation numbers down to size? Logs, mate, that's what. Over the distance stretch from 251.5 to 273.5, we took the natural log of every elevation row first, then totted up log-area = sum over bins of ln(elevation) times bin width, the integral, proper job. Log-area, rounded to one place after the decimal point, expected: 27.6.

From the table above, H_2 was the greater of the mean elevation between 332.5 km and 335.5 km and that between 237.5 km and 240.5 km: 4.5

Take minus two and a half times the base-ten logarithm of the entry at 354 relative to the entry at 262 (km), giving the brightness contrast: 0.28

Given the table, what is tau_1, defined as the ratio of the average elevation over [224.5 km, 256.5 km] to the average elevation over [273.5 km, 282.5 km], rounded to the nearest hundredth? 1.20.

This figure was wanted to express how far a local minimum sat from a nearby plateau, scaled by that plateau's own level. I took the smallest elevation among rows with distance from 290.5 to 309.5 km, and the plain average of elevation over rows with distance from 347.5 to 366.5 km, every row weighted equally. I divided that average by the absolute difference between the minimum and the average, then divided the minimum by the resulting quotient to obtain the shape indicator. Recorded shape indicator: 0.46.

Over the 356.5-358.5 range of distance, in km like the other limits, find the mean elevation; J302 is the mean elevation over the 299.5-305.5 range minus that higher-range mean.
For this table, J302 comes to -0.22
